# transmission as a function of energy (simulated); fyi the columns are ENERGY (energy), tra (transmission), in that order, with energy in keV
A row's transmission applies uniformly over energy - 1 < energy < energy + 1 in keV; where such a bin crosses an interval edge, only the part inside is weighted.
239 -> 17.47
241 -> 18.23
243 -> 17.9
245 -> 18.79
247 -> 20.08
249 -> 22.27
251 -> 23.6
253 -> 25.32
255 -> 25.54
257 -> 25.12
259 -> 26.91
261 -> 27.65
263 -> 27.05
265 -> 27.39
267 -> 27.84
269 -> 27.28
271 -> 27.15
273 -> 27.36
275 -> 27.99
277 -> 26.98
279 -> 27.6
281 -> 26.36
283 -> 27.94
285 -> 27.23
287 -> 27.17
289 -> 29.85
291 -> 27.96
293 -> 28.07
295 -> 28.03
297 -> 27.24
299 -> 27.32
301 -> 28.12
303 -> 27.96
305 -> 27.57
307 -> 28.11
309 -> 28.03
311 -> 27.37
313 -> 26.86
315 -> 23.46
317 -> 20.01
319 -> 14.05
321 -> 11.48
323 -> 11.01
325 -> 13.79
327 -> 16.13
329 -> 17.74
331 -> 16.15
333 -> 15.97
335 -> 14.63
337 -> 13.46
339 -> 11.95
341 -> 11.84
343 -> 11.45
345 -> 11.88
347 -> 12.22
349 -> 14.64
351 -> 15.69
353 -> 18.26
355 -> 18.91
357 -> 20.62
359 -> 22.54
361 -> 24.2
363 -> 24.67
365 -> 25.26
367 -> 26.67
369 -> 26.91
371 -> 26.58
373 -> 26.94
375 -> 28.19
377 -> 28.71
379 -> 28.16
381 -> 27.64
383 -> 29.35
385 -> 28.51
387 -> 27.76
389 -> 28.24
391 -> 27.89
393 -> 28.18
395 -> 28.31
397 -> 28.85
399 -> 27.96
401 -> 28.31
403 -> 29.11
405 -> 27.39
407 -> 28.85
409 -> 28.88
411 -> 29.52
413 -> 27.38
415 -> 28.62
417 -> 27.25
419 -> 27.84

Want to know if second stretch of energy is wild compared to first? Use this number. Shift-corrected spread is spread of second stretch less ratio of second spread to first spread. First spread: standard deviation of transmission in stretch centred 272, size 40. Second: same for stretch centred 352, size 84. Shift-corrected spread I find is 0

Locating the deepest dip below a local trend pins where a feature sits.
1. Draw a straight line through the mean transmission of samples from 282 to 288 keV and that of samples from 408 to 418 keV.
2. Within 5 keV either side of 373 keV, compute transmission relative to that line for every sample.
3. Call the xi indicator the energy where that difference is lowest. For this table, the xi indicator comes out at 371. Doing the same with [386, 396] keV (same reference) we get 387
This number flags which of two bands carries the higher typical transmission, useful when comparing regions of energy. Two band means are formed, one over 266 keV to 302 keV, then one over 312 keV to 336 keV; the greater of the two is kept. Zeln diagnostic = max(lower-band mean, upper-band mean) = 27.6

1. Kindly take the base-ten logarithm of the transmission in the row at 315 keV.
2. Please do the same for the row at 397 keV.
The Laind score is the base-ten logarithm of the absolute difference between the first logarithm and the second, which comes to -1.0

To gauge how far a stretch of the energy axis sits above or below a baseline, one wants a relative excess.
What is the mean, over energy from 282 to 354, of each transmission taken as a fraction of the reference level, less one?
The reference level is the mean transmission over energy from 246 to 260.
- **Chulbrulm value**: -0.15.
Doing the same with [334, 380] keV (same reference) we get -0.16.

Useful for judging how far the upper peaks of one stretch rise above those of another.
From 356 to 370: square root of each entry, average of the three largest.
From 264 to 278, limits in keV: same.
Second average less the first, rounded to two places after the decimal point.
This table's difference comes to 0.14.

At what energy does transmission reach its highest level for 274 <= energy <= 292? 289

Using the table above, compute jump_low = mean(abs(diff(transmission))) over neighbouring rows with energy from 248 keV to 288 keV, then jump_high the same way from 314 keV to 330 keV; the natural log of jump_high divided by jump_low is 1.3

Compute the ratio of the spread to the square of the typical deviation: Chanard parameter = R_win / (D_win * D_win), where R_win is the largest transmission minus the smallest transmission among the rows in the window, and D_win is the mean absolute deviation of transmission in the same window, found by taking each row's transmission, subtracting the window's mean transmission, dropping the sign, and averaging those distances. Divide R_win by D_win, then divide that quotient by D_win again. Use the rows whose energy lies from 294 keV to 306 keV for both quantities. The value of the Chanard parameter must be 8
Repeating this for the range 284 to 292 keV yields 3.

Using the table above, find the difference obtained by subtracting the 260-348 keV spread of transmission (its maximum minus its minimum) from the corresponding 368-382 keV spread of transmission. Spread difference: -17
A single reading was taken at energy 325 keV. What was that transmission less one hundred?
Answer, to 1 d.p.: -86.2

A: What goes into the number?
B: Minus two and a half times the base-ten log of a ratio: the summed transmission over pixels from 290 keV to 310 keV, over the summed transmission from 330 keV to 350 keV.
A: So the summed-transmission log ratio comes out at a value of -0.8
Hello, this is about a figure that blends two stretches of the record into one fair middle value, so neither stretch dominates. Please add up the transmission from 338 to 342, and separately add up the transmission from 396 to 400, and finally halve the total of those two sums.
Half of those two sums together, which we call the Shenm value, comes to 40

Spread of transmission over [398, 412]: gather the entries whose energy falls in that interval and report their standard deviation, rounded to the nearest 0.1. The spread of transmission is 0.7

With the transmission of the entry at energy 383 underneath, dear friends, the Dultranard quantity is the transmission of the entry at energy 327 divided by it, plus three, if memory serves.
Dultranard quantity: 3.55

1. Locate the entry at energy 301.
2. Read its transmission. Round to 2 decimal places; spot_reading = 28.12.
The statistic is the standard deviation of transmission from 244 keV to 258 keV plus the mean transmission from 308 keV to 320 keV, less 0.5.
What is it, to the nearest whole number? 25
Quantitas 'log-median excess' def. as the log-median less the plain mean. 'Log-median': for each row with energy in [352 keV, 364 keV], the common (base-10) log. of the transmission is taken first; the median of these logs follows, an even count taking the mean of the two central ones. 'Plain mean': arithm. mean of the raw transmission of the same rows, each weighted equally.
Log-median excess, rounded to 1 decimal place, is -20.2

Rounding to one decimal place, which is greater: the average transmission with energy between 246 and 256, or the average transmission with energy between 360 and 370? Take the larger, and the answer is 25.5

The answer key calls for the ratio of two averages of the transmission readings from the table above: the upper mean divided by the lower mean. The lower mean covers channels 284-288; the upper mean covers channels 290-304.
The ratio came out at 1.02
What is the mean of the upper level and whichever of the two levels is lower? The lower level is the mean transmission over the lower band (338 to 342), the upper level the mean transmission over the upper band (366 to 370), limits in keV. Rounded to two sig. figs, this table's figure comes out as 19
